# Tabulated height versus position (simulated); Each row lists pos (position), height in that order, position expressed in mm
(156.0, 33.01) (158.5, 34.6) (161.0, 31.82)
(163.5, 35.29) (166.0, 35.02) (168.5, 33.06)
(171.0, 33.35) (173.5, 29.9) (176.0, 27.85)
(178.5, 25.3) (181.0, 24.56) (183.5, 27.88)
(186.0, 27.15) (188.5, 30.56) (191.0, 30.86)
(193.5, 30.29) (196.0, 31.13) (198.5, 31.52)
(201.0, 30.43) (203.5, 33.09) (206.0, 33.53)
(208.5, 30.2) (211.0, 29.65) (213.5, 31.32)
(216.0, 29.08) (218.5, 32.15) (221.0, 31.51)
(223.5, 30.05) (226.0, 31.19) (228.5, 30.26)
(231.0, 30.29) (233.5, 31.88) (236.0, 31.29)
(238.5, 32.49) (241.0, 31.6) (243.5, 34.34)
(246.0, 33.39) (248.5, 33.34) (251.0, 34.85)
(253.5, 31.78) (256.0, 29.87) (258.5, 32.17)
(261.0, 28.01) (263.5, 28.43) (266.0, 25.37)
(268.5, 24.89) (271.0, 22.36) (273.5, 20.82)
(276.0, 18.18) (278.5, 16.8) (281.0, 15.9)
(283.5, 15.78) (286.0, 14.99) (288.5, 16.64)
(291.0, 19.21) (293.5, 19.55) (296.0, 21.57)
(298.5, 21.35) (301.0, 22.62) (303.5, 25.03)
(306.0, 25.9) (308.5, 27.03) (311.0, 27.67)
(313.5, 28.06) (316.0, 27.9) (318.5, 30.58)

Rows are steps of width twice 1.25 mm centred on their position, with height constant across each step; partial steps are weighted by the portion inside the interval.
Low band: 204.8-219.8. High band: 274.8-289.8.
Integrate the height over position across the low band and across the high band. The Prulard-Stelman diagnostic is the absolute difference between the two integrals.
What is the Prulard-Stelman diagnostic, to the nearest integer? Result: 219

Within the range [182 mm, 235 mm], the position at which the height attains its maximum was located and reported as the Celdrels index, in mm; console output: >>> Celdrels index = 206.0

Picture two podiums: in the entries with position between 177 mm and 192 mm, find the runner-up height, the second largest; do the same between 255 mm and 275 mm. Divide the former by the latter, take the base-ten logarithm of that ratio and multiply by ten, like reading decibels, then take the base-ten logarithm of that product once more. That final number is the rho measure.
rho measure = -1.0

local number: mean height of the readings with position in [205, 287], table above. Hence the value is 28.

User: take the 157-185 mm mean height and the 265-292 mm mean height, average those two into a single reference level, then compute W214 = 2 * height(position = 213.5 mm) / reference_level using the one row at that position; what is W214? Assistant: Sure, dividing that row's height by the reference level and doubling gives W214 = 2.51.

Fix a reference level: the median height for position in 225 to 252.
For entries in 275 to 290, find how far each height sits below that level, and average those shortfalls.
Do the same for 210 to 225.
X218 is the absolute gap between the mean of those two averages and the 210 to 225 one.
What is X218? 7.1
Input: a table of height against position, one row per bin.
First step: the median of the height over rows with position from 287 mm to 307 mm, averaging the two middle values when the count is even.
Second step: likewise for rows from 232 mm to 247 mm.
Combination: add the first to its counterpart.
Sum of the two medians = 54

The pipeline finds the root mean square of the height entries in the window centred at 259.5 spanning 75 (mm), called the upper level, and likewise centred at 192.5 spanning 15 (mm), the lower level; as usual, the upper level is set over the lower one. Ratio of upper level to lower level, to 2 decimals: 0.89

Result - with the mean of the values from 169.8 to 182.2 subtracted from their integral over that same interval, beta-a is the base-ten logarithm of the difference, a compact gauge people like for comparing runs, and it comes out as 2.51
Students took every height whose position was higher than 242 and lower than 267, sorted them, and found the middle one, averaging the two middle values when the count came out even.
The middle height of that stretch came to 32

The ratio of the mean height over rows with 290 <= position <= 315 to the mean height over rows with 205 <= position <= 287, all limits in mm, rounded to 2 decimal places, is 0.85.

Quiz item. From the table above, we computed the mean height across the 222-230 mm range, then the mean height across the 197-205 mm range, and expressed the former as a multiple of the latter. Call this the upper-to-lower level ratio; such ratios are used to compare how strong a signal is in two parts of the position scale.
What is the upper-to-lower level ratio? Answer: 1.0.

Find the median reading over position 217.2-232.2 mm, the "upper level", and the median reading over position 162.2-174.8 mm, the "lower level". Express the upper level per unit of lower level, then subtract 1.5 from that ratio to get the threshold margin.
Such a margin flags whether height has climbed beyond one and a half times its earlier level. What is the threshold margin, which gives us -0.58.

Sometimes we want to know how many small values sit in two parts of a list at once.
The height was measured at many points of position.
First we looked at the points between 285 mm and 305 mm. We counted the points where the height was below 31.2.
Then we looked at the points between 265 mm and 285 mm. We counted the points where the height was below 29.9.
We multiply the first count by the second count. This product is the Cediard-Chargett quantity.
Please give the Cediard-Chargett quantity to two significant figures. 64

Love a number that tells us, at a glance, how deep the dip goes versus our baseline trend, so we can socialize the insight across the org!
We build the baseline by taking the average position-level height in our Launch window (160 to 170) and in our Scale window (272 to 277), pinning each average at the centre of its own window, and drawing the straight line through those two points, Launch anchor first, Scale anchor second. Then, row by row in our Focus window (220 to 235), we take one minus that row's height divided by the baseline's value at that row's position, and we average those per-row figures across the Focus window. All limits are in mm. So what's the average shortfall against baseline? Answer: -0.20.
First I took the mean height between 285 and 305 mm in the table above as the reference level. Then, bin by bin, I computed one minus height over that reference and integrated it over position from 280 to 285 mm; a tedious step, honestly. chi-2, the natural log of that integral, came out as 0.1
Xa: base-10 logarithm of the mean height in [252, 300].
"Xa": 1.35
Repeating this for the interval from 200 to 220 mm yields 1.49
